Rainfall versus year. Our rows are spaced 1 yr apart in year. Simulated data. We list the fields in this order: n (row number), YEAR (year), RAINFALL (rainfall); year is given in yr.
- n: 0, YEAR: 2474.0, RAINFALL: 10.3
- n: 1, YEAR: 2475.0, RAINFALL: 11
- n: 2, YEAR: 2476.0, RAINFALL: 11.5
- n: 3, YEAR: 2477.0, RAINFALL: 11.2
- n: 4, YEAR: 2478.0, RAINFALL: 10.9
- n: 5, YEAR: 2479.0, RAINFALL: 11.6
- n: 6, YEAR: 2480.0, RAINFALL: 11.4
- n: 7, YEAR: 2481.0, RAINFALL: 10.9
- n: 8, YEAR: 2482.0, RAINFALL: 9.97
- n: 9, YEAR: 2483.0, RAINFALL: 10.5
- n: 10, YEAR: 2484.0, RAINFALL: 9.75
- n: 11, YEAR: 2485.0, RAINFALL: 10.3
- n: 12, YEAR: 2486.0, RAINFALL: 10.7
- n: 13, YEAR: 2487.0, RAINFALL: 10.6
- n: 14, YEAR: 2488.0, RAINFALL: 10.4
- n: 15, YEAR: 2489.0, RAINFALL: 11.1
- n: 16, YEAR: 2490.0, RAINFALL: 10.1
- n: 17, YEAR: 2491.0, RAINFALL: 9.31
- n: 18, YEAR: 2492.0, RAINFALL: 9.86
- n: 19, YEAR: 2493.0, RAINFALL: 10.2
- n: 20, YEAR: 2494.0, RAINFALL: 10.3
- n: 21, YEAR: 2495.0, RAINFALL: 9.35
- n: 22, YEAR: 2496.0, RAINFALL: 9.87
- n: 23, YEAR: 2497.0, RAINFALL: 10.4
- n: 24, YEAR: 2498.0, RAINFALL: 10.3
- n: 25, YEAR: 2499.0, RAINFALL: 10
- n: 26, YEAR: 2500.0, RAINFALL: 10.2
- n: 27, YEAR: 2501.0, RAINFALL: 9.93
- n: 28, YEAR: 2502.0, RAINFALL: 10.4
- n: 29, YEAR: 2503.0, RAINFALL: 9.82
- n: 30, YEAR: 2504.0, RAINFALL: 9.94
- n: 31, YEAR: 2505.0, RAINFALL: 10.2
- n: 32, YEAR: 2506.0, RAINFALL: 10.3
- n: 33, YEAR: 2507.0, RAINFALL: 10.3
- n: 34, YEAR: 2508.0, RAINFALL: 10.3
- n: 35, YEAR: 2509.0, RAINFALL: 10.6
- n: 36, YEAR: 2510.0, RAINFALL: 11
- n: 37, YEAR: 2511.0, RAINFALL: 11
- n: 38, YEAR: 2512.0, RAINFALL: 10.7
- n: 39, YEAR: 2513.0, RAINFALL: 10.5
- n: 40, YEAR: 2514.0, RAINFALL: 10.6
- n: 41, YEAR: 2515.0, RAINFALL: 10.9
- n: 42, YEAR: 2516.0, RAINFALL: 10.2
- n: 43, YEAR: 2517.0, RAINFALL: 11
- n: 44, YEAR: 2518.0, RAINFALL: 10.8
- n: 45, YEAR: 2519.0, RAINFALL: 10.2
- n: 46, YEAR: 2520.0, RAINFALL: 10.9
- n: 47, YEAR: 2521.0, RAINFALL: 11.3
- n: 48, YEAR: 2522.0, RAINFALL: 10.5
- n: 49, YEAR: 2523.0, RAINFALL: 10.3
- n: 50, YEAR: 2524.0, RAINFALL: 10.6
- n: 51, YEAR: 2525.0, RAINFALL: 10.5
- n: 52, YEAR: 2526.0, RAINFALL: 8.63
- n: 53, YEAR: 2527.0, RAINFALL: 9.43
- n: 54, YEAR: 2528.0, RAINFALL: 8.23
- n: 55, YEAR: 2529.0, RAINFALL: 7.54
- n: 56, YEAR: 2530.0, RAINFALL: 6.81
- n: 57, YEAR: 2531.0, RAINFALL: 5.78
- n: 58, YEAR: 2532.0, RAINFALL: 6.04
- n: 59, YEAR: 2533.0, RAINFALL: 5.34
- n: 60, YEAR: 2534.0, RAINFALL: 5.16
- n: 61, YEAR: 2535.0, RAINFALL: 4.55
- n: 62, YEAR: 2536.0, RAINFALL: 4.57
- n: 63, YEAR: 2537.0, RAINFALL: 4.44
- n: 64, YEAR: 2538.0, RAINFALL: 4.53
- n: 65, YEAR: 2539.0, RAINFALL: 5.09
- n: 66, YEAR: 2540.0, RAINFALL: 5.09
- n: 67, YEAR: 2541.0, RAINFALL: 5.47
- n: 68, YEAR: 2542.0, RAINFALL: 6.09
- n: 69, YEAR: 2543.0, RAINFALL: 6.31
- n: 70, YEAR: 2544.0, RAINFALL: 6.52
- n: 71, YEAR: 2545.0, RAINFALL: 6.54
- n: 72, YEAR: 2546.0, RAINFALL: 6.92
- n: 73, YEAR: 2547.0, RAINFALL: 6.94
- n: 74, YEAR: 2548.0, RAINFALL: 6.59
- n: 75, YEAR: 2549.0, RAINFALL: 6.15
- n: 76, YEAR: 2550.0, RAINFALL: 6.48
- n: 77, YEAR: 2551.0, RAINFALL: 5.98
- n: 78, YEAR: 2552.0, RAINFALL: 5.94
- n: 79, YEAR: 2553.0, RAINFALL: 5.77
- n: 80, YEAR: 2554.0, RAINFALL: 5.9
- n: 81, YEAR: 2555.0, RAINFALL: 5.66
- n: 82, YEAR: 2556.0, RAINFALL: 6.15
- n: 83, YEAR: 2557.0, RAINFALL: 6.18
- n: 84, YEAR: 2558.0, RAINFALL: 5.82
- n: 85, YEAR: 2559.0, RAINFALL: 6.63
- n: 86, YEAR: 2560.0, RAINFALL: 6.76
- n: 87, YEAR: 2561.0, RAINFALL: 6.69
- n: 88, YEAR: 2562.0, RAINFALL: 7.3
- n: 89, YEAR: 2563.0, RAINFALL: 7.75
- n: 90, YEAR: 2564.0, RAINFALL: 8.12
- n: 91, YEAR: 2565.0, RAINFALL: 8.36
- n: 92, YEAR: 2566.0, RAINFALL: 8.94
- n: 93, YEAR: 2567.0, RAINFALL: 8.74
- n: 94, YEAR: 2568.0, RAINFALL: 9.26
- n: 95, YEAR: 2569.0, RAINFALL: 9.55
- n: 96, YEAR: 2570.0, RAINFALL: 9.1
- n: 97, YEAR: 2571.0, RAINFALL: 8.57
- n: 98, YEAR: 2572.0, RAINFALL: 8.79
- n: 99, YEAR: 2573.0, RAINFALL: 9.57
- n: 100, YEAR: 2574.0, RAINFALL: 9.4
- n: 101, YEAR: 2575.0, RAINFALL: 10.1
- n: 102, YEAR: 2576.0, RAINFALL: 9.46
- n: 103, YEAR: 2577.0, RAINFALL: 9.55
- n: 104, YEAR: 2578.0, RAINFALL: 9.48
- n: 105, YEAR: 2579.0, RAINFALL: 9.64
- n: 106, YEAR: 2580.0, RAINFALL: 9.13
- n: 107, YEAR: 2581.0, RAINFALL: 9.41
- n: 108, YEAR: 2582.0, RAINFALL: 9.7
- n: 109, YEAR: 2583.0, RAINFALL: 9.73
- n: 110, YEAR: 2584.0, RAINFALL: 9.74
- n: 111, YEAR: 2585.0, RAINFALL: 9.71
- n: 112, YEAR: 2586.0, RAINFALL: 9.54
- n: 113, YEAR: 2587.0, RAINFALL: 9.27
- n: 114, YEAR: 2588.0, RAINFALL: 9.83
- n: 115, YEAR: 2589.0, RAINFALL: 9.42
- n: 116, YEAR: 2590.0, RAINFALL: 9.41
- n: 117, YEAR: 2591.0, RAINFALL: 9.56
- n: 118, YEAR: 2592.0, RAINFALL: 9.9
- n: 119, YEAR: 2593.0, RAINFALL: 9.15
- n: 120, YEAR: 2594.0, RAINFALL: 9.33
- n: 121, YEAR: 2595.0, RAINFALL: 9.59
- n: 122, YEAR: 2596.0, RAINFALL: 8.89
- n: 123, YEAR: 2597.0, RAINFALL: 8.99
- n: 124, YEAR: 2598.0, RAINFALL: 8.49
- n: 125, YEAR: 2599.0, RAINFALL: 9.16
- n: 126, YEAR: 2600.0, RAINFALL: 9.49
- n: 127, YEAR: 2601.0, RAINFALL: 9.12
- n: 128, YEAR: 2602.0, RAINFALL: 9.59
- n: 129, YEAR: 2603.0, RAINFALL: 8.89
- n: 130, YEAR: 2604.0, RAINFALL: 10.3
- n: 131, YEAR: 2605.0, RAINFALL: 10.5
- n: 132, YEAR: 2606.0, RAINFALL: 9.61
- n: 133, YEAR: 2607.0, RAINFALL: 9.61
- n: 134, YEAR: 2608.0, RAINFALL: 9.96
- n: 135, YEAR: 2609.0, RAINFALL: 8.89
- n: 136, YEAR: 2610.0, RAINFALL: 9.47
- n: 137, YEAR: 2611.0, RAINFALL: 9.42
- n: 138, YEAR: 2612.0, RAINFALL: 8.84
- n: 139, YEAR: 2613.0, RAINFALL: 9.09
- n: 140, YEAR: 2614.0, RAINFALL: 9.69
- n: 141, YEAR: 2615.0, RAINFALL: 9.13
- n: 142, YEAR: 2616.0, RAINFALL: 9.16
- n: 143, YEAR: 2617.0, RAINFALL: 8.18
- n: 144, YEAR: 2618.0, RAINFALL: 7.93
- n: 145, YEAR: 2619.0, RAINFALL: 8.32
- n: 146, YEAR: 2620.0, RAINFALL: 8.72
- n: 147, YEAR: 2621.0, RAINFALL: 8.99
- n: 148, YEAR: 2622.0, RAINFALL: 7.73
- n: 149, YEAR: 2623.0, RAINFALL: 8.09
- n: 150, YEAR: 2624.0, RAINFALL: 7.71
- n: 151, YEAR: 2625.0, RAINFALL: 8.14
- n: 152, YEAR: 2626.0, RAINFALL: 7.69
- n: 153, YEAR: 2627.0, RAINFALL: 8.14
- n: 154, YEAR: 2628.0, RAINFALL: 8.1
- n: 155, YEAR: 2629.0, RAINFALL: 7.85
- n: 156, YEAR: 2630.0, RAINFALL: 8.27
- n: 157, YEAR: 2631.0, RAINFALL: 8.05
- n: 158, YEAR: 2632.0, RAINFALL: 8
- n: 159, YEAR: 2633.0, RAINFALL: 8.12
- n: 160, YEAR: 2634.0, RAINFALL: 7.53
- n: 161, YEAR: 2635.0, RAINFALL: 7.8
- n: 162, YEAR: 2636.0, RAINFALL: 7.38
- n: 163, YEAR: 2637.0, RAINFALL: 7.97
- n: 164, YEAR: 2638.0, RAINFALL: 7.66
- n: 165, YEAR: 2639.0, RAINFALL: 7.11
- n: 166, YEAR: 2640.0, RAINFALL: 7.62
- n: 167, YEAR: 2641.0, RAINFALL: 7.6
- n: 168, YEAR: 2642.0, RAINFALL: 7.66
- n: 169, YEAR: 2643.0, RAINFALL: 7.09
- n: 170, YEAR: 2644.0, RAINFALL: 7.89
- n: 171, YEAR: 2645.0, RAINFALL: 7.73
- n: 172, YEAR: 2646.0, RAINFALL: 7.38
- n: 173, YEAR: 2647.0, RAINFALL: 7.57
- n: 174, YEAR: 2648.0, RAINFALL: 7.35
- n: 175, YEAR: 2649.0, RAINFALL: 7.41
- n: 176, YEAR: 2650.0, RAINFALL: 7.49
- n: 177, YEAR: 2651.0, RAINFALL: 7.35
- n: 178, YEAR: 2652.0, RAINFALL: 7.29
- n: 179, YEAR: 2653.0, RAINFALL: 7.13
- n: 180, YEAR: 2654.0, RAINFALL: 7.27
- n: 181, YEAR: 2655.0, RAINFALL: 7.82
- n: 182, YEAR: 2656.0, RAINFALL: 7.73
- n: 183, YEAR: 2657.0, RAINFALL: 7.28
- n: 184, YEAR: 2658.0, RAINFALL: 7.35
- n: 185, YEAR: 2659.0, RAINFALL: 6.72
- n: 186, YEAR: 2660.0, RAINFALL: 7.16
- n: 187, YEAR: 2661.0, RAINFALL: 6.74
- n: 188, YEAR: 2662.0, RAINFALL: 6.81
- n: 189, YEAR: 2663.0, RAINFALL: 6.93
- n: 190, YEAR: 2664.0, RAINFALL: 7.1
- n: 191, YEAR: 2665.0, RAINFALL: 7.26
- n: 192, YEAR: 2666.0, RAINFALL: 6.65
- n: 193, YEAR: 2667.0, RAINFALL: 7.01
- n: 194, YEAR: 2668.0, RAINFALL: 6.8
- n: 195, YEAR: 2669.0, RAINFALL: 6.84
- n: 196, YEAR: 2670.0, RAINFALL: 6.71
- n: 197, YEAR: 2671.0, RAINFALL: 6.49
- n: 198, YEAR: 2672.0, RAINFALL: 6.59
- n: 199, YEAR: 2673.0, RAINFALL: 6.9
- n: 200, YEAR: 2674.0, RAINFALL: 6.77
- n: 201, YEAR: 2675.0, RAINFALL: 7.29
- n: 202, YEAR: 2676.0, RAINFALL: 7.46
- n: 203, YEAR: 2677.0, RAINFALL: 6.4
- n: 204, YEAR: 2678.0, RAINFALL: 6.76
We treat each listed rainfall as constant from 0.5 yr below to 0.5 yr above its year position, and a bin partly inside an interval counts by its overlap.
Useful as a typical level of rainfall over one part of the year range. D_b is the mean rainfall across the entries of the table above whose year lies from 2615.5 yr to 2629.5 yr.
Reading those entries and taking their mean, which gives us 8.2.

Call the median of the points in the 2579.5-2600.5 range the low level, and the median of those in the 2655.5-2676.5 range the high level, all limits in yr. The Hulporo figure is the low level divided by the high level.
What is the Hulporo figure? 1.4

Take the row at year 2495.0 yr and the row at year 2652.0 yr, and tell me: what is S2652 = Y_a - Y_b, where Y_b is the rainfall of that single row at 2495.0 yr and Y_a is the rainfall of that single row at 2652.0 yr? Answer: -2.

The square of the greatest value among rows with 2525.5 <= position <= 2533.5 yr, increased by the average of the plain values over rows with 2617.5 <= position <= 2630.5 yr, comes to 97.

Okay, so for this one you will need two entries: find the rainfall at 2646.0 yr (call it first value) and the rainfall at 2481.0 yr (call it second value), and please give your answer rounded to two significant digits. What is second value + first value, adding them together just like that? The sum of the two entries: 18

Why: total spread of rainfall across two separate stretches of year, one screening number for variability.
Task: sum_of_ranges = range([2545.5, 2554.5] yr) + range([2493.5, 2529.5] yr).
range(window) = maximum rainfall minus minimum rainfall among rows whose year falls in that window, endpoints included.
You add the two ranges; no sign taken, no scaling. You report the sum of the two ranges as 4.9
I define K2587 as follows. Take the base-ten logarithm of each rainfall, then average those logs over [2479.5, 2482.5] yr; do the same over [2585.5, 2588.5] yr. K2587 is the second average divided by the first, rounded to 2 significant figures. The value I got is 0.95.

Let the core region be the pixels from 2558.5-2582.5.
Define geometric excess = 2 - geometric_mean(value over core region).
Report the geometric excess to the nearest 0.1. -6.7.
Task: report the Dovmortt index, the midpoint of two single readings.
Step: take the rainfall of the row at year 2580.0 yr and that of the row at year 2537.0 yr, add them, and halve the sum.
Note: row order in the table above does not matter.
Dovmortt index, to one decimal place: 6.8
